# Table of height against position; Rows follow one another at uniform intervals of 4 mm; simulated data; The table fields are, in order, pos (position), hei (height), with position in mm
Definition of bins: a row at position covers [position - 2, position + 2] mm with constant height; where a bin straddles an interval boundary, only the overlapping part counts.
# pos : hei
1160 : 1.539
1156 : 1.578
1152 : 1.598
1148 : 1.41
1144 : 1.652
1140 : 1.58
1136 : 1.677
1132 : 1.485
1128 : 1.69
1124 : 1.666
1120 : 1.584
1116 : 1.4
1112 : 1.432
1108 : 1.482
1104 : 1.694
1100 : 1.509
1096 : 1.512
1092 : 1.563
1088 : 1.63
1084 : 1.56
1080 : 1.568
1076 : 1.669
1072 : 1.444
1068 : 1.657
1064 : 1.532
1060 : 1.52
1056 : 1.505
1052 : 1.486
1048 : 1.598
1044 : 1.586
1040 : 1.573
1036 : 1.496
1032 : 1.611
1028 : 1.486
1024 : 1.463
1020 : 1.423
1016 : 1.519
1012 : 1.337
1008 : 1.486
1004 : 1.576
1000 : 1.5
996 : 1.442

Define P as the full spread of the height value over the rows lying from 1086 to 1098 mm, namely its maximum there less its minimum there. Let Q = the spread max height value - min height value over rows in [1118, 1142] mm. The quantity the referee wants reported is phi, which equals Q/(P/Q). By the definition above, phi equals 0.36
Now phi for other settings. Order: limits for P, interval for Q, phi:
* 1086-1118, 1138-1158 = 0.20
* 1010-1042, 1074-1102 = 0.09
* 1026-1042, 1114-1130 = 0.67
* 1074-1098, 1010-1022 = 0.21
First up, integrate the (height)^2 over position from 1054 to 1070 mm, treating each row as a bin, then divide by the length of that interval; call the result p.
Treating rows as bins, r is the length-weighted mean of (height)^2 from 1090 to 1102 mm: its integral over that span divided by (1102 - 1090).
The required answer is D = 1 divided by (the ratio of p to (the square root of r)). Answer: 0.632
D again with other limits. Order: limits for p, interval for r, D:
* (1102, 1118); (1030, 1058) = 0.684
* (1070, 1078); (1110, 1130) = 0.640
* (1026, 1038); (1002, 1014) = 0.626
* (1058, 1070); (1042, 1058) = 0.626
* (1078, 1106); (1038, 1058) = 0.623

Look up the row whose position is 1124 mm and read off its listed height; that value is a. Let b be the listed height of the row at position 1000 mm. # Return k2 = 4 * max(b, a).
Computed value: 6.66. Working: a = 1.666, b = 1.5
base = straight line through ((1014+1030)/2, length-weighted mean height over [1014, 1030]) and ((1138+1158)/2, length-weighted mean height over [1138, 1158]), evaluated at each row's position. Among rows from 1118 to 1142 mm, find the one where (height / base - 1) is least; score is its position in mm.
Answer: 1132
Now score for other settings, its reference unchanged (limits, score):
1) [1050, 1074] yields 1072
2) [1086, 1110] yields 1108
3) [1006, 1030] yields 1012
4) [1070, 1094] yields 1072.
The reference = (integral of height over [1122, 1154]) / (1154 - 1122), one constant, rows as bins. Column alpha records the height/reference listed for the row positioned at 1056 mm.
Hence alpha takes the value 0.94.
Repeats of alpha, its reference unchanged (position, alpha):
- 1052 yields 0.93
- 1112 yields 0.90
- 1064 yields 0.96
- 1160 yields 0.97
